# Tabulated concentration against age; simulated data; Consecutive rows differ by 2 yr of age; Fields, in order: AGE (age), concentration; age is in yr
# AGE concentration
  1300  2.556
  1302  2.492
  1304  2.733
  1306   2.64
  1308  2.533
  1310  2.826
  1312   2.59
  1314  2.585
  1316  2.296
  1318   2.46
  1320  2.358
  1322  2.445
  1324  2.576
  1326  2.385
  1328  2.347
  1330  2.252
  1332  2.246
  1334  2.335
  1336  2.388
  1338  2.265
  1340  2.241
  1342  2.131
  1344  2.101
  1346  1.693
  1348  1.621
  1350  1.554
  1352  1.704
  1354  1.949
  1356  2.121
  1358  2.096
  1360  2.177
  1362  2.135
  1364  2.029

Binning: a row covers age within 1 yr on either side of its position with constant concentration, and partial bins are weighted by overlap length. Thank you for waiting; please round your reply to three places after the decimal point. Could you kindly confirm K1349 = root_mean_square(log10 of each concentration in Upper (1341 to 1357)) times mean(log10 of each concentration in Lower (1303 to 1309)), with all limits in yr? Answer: 0.114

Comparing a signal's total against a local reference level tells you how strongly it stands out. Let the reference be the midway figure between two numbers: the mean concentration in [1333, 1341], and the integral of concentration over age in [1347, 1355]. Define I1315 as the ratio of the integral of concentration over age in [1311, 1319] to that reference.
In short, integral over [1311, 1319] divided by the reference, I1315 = 2.49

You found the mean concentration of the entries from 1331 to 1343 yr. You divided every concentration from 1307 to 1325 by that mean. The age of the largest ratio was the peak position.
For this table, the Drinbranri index 1310 yr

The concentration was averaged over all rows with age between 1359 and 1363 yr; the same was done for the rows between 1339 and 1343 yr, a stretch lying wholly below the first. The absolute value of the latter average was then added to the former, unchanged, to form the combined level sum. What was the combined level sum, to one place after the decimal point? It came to 4.3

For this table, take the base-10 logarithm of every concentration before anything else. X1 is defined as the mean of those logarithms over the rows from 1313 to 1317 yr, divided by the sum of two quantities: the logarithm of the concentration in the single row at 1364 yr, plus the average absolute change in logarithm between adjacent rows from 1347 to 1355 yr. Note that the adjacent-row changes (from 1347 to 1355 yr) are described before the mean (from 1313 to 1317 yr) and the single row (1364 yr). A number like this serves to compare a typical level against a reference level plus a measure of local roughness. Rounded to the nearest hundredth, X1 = 1.12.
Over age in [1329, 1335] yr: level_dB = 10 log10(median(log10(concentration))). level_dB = -4.5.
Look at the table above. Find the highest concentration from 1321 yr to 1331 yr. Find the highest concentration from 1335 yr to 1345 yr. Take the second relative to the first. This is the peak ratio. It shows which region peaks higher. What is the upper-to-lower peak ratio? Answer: 0.927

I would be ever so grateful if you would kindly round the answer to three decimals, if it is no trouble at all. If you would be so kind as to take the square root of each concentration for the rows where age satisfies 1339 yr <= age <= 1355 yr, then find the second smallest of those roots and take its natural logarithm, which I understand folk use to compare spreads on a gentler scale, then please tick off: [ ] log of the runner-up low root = 0.242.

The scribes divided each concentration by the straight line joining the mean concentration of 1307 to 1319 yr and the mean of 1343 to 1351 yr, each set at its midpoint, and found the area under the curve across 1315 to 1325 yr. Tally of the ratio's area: 10.2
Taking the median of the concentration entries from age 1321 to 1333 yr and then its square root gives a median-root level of 1.54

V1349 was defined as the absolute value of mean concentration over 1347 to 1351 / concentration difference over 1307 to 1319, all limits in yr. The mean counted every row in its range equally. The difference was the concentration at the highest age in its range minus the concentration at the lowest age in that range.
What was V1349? 22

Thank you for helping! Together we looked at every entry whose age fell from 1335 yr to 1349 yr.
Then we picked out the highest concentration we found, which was 2.388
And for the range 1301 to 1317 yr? 2.826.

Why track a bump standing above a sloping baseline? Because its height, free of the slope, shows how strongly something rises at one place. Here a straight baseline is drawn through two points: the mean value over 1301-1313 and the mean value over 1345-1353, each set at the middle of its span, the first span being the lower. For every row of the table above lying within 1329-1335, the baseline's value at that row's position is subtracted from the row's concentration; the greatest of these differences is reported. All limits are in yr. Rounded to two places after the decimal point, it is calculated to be 0.34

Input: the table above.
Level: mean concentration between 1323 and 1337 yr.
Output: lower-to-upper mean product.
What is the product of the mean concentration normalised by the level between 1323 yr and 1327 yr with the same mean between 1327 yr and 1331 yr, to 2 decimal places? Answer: 1.02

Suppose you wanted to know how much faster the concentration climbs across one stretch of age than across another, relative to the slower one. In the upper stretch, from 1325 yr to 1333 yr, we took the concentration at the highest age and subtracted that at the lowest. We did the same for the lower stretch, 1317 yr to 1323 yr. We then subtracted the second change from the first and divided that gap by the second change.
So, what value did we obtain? 8.3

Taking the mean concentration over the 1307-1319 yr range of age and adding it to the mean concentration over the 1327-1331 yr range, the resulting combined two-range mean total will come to 4.85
